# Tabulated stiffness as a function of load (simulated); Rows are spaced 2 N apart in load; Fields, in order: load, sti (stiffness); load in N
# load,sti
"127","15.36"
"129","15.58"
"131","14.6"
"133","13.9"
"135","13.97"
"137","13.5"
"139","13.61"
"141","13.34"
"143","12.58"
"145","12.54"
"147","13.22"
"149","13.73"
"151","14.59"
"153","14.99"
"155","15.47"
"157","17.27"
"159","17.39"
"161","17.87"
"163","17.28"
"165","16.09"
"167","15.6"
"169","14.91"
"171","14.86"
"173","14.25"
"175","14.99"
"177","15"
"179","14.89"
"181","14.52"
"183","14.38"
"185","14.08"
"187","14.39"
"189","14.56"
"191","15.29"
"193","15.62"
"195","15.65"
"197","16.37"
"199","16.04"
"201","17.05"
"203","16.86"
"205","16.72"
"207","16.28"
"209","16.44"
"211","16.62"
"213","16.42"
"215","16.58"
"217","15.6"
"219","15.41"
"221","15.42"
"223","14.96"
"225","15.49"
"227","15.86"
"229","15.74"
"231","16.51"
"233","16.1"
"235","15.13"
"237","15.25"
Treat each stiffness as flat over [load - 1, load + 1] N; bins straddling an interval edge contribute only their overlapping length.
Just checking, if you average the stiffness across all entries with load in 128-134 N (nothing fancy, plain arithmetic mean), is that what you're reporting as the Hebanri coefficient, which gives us 14.7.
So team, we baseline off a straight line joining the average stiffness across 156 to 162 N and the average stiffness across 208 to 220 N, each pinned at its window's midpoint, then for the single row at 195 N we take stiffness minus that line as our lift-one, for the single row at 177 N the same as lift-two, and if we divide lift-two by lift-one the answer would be 2.1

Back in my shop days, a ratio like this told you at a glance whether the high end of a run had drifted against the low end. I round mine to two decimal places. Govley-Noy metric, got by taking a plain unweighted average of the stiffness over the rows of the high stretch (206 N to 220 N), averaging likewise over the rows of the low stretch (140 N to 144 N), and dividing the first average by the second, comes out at 1.25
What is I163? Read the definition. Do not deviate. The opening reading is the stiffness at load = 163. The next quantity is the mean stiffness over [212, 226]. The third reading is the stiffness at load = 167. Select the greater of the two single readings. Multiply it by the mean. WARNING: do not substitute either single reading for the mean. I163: 271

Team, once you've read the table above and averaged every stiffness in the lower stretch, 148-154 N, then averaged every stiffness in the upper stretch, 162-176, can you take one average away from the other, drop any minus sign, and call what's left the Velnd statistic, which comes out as 1.0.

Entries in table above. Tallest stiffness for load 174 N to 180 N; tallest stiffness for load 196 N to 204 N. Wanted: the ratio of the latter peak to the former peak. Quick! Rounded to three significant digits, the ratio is 1.14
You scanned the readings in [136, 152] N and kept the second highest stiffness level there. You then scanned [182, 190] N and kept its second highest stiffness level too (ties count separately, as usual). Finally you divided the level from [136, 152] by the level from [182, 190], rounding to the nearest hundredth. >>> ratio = 0.95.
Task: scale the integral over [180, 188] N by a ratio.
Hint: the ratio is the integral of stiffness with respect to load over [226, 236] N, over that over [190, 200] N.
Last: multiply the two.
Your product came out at 115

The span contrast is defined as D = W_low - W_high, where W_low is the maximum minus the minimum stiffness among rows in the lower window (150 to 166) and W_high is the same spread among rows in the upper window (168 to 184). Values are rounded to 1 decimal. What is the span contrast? 2.5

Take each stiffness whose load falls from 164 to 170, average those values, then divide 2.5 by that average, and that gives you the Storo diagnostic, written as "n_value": 0.161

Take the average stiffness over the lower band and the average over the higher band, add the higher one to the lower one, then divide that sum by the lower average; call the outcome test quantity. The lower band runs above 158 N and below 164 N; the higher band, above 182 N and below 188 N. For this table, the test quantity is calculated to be 1.82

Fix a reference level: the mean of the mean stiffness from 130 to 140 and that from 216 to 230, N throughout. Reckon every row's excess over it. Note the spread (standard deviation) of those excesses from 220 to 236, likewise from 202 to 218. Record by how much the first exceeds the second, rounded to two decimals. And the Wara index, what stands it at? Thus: 0.12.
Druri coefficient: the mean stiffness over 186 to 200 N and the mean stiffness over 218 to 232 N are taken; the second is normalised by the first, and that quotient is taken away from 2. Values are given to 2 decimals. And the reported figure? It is 0.99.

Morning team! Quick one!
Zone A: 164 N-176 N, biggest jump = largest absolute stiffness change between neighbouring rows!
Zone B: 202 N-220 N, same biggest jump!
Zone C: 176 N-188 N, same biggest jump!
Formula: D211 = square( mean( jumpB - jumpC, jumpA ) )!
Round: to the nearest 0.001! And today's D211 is 0.456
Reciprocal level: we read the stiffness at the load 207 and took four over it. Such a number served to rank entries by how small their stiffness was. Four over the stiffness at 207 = 0.25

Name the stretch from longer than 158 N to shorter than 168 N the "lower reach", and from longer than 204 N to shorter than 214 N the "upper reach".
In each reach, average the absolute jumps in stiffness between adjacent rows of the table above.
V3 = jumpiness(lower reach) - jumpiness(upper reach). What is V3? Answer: 0.44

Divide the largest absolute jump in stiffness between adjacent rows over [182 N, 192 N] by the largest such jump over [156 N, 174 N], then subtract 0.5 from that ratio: 0.1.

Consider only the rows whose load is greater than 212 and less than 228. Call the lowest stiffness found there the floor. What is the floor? 14.96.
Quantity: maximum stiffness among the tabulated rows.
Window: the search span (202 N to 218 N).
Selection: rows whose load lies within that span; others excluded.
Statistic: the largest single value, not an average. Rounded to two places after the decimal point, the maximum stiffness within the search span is 16.86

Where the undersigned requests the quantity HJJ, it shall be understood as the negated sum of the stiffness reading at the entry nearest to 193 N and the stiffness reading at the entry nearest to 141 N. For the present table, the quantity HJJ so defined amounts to -29.0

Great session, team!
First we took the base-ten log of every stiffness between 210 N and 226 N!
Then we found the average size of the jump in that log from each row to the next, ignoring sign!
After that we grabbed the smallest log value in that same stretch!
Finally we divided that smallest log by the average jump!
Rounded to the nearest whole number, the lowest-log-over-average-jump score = 118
